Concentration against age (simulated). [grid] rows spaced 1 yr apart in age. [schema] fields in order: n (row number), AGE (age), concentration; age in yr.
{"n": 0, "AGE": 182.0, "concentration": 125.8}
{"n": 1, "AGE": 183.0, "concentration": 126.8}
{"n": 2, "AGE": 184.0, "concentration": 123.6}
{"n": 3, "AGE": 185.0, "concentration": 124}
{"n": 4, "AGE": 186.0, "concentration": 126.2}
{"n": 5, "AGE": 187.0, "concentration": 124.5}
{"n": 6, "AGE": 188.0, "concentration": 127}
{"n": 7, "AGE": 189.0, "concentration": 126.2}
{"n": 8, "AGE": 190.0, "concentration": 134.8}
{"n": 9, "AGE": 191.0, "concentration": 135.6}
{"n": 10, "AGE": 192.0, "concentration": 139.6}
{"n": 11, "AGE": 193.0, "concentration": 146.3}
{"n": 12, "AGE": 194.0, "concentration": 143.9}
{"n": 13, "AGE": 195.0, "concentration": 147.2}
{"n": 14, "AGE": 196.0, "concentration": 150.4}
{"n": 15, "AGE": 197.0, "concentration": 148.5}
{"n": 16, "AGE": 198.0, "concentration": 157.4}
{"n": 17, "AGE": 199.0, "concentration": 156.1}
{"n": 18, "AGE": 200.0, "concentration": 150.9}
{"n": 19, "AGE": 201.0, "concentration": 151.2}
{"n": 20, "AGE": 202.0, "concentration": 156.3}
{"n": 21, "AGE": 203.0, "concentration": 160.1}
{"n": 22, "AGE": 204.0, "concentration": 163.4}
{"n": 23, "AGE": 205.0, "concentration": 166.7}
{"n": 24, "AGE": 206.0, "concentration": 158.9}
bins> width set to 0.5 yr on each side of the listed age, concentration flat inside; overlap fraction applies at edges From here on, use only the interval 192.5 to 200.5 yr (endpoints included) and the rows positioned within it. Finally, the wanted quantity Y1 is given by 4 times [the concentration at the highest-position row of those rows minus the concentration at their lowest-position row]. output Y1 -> 18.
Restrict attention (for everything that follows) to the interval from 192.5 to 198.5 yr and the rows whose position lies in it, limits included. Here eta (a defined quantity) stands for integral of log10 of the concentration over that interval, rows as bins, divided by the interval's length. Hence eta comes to 2.173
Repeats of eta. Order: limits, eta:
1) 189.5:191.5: 2.131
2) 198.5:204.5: 2.194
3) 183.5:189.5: 2.098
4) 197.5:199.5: 2.195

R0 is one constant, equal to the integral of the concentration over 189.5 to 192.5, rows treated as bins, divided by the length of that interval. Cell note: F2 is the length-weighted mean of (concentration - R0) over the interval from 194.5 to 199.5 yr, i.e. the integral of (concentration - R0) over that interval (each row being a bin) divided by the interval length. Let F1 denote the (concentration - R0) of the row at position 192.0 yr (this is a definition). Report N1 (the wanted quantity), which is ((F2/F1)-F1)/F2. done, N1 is 0.15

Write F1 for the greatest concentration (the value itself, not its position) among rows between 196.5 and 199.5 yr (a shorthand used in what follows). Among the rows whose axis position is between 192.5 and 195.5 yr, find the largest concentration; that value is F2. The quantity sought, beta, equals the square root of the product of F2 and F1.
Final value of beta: 152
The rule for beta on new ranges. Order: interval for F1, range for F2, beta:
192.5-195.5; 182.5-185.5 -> 137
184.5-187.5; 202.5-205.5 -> 145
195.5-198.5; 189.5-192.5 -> 148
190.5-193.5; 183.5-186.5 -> 136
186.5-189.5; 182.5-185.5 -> 127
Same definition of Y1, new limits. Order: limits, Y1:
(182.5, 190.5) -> 32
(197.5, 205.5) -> 37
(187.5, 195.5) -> 81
